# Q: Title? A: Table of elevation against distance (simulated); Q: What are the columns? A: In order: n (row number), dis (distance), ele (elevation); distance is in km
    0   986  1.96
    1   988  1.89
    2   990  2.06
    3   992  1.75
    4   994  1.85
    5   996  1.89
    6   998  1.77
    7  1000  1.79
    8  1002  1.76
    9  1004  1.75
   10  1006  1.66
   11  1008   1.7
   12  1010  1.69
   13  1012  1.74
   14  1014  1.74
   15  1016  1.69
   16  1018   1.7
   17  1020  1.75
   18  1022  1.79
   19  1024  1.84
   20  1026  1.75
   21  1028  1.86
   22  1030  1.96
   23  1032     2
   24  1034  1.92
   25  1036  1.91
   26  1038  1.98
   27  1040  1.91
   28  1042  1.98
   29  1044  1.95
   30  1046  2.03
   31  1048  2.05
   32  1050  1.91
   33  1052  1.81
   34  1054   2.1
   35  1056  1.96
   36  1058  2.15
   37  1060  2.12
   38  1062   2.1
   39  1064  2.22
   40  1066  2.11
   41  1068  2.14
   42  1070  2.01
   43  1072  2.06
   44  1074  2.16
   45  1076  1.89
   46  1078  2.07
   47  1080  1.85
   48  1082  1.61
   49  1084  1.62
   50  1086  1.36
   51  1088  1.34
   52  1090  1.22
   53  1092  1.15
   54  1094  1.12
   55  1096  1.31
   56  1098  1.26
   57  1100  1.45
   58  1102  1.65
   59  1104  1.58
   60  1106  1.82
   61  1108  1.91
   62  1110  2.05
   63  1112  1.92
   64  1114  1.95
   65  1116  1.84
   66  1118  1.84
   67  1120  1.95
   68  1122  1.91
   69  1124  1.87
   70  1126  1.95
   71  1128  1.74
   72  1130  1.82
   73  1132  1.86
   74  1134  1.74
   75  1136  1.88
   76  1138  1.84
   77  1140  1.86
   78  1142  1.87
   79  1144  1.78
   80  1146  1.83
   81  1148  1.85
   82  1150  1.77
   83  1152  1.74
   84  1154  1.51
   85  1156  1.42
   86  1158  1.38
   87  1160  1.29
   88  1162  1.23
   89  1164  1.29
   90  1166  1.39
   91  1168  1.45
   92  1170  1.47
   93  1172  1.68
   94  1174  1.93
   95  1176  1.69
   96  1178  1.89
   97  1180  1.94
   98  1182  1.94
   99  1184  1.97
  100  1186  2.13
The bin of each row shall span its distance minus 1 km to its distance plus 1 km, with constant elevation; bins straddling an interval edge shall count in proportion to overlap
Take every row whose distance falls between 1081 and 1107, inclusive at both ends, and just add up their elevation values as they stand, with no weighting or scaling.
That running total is 18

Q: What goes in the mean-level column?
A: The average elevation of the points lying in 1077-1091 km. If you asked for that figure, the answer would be 1.6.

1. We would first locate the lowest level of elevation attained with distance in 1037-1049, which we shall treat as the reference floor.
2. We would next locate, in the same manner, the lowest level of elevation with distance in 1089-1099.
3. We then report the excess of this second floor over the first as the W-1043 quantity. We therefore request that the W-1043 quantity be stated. -0.79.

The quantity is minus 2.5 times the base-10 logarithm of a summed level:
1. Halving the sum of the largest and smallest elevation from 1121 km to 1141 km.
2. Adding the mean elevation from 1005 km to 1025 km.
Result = -1.38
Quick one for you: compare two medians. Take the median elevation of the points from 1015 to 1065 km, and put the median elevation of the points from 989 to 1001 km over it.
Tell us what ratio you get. 0.93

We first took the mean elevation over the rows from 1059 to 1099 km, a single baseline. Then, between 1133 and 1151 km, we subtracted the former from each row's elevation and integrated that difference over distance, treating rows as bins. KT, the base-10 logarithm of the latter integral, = 0.20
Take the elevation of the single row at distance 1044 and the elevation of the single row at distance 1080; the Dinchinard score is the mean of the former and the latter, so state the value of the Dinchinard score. 1.90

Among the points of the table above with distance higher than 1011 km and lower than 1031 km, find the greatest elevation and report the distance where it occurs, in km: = 1030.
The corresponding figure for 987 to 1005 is 990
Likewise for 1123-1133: 1126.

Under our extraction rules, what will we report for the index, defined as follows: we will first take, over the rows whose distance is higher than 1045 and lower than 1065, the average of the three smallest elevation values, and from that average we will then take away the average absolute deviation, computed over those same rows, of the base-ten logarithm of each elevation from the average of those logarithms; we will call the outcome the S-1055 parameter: 1.87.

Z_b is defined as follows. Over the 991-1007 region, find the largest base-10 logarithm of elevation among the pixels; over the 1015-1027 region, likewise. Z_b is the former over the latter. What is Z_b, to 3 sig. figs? 1.04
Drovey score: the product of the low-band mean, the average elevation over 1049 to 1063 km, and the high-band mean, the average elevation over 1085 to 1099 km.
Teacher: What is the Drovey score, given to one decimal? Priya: 2.5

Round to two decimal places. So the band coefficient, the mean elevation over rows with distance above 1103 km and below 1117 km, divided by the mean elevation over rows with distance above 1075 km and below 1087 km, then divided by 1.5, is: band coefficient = 0.72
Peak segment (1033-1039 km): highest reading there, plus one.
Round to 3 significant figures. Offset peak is 2.98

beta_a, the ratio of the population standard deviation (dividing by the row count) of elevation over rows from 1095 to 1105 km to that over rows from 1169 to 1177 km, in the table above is 0.92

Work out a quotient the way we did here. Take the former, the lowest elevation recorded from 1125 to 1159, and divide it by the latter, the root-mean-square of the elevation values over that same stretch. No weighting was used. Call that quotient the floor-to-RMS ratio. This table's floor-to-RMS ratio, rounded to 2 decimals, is 0.78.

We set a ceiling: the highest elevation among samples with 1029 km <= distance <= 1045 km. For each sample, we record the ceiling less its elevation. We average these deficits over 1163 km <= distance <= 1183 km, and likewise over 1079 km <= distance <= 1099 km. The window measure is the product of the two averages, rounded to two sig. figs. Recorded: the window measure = 0.21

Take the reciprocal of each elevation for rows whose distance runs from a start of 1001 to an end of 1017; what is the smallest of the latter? 0.57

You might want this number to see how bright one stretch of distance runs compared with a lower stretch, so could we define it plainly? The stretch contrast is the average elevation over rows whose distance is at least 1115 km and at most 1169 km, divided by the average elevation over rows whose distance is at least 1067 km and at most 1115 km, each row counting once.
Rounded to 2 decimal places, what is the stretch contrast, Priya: 1.01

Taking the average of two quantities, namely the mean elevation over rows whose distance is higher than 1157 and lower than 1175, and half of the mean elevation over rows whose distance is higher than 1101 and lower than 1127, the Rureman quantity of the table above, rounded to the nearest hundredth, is 1.19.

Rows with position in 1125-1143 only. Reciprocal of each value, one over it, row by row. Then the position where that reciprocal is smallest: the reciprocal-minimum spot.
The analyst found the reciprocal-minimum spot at 1126 km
